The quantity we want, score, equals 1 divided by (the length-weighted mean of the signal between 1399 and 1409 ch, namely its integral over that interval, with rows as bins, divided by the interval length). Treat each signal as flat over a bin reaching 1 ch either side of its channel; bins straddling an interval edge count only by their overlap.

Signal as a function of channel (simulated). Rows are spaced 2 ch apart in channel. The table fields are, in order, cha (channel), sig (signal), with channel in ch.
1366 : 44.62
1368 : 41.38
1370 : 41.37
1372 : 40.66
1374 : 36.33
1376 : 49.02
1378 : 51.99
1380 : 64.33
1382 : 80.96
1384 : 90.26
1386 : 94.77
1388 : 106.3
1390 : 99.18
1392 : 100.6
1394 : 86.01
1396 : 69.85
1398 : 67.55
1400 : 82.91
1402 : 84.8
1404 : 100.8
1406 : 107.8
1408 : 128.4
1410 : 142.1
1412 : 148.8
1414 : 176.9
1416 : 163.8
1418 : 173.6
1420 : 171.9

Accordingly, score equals 0.010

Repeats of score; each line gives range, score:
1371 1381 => 0.021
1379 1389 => 0.011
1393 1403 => 0.013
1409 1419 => 0.006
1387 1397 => 0.011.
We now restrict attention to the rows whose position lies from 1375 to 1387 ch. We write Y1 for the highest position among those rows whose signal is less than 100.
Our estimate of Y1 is 1386 ch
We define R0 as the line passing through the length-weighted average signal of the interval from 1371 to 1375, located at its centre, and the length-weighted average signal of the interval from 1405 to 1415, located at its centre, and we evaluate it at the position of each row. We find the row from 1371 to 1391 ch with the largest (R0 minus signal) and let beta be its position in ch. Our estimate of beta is 1374 ch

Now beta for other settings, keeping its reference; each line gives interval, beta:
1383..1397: 1396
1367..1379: 1374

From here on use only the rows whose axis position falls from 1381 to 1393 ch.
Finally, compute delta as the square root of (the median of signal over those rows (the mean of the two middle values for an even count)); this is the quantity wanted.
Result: 9.8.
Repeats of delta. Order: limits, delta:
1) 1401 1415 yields 11.3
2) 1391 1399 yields 8.8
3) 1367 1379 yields 6.4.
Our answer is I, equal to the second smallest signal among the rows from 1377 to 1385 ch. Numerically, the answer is 64.33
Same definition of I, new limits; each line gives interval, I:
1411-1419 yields 163.8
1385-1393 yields 99.18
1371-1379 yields 40.66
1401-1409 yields 100.8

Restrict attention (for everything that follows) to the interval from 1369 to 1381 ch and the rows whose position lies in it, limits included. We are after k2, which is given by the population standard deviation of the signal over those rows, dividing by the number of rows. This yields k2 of 9.3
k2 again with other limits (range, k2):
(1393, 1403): 7.9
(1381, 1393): 8.1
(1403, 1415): 25.6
